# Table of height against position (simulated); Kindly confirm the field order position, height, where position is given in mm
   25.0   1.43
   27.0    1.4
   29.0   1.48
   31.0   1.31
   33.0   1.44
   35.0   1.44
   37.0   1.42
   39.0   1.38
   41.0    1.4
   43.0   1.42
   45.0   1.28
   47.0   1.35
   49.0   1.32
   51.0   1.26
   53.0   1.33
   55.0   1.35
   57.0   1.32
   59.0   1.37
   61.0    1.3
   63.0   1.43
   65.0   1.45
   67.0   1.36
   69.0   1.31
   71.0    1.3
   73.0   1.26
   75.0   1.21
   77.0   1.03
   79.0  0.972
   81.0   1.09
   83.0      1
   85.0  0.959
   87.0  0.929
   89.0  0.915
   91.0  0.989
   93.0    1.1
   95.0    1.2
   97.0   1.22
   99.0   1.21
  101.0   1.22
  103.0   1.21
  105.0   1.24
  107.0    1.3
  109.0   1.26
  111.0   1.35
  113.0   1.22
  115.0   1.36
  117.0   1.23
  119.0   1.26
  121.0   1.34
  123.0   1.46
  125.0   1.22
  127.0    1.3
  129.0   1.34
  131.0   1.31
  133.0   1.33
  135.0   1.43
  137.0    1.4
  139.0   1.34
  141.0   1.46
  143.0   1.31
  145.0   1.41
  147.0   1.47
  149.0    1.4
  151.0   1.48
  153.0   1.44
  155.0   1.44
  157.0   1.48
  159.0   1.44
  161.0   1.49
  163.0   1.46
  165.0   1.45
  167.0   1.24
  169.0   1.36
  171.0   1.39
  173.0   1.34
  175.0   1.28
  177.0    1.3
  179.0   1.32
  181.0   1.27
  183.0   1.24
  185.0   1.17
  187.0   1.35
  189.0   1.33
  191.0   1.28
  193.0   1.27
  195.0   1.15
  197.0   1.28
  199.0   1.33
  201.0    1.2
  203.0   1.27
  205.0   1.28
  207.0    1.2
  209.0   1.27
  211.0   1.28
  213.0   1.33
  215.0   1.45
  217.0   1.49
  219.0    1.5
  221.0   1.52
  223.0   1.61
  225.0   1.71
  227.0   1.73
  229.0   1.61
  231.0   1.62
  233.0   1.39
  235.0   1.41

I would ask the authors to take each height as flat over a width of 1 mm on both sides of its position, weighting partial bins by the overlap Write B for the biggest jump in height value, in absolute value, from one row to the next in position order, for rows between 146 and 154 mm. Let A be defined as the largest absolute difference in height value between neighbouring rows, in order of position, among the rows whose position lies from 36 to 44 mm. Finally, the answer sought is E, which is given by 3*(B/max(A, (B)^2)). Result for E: 6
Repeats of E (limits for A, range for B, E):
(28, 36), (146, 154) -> 1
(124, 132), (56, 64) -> 5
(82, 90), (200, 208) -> 6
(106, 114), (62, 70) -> 2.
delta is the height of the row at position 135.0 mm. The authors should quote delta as 1.43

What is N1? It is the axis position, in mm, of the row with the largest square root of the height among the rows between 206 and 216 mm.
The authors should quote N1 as 215.0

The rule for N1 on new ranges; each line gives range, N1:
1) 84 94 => 93.0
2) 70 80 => 71.0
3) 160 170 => 161.0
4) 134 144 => 141.0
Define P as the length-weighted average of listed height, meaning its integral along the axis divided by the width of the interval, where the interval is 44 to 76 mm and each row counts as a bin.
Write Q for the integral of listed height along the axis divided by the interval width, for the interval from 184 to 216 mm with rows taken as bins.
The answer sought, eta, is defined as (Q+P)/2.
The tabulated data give 1.30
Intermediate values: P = 1.325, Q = 1.28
